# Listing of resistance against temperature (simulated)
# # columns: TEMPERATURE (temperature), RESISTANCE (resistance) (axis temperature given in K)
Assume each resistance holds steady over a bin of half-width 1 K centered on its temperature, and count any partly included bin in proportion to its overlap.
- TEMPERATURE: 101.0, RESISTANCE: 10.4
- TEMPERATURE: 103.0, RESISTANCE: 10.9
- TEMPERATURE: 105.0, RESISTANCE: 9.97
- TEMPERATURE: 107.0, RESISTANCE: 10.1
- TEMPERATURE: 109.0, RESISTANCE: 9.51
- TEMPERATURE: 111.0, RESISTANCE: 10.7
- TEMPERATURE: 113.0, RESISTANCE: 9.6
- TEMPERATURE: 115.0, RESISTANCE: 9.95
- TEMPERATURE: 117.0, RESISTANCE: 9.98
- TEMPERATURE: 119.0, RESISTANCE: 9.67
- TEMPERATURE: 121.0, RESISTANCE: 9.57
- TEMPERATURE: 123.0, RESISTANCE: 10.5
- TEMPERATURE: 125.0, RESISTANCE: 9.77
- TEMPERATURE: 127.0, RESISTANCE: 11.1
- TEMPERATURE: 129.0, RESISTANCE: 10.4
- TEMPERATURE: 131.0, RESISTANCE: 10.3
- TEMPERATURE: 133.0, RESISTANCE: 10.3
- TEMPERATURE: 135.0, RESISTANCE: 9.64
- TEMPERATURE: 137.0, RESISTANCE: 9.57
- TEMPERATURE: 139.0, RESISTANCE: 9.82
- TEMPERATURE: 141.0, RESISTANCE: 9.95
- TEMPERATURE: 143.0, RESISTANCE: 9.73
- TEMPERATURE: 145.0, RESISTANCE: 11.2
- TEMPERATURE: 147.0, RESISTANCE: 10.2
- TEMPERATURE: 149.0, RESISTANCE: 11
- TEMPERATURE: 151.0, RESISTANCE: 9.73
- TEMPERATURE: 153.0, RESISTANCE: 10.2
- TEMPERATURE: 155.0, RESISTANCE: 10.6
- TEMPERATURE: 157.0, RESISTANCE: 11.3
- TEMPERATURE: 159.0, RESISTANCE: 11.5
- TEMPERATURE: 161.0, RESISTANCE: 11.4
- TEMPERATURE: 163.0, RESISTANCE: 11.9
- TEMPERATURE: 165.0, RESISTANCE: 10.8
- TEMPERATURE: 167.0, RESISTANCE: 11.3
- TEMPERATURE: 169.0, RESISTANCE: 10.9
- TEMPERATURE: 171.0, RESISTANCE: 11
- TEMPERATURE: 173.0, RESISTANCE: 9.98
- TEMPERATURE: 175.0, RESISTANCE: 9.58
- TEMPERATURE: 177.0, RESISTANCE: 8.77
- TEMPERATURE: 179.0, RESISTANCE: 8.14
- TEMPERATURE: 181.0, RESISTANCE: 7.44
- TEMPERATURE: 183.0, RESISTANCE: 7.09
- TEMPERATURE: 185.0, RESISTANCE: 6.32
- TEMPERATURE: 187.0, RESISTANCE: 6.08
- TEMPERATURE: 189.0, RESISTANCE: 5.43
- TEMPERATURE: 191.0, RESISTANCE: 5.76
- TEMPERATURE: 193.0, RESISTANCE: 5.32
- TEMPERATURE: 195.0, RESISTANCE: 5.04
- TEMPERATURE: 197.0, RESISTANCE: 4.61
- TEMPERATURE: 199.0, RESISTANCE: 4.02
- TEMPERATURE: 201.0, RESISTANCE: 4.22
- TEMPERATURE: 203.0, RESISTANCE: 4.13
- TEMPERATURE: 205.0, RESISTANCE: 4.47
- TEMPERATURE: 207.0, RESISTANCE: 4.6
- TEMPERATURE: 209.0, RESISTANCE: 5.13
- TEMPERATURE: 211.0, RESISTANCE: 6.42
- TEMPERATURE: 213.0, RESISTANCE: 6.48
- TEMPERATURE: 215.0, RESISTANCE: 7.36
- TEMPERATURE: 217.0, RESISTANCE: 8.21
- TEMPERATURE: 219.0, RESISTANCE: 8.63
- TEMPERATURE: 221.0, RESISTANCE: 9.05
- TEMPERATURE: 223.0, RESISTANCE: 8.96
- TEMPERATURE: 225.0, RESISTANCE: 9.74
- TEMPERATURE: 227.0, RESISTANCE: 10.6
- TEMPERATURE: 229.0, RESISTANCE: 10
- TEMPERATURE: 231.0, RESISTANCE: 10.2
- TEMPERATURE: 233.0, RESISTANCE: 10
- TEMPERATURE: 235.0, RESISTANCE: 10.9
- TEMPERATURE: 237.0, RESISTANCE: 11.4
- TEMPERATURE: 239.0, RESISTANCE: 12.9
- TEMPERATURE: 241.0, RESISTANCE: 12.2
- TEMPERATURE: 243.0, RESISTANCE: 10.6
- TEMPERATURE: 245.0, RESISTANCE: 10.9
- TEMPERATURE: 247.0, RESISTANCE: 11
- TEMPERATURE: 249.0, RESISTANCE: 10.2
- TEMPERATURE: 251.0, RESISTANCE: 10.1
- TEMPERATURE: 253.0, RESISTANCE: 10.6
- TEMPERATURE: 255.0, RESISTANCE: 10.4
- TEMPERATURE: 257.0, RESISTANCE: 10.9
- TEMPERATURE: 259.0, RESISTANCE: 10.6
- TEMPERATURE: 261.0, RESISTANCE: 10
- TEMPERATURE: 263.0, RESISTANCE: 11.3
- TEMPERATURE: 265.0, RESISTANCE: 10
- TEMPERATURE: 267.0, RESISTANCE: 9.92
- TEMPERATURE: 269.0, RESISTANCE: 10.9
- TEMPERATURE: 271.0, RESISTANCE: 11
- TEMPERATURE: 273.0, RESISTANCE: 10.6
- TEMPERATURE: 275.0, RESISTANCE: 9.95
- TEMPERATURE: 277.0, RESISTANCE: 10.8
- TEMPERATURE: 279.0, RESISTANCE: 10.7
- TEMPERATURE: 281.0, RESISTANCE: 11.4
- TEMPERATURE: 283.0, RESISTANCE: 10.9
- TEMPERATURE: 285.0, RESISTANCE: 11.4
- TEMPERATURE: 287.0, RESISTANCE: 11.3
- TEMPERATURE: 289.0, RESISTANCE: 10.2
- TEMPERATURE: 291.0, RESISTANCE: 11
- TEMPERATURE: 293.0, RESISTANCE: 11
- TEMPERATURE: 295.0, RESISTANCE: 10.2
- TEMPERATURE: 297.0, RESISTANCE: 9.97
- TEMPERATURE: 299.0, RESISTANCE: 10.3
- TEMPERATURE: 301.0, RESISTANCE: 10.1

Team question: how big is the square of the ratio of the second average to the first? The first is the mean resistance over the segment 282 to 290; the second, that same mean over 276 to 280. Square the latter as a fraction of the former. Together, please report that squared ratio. 0.96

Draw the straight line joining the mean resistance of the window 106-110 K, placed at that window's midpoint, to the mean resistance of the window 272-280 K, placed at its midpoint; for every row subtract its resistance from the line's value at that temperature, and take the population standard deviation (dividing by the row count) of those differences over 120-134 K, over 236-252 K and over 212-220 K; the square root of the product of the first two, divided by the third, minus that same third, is 0.0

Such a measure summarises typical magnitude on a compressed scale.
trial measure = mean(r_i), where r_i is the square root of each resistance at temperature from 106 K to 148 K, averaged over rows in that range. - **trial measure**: 3.17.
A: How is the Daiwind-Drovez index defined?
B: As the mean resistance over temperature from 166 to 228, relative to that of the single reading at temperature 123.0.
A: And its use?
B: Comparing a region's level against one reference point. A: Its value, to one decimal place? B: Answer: 0.7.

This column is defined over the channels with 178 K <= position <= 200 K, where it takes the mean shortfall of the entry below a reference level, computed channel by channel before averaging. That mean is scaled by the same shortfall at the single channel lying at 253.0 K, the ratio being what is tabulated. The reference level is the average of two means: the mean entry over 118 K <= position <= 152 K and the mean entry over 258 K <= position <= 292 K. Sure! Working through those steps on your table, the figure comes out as -26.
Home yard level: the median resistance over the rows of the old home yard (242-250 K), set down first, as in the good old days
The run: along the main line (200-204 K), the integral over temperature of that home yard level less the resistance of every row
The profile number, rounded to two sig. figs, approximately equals 26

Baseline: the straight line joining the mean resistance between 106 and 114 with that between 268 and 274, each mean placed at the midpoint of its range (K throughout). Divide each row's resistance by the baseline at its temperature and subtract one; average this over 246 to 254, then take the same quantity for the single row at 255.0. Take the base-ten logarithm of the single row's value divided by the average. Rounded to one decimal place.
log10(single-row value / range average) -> 0.1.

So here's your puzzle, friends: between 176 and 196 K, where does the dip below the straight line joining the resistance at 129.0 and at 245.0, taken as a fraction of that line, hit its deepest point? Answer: 195.0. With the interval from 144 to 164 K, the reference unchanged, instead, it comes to 151.0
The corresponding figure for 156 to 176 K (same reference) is 175.0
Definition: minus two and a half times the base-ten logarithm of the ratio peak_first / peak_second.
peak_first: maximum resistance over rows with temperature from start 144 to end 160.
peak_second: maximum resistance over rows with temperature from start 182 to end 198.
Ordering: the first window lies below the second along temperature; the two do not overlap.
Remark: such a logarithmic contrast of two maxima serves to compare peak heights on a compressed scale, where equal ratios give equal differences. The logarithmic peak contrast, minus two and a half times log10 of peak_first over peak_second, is -0.5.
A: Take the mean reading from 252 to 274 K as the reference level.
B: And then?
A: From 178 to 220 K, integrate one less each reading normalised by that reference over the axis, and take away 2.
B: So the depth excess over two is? 16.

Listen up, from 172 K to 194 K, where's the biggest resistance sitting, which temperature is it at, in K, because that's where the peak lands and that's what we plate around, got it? 173.0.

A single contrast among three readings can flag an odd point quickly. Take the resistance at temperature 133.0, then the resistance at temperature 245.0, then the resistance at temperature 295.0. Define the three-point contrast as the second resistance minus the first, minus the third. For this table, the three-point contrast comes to -9.6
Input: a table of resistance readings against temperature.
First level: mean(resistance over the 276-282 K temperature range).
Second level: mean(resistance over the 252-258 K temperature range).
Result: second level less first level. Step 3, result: -0.33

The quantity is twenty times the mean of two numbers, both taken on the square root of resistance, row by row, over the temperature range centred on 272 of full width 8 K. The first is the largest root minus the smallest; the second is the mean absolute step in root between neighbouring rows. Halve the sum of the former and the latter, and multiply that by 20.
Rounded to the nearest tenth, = 2.2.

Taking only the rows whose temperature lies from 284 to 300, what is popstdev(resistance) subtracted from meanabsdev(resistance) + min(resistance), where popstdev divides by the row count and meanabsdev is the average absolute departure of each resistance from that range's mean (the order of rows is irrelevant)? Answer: 9.9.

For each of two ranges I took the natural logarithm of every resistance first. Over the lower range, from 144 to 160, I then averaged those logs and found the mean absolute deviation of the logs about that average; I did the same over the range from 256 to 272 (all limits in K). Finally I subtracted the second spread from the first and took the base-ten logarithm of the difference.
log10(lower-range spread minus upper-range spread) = -2.2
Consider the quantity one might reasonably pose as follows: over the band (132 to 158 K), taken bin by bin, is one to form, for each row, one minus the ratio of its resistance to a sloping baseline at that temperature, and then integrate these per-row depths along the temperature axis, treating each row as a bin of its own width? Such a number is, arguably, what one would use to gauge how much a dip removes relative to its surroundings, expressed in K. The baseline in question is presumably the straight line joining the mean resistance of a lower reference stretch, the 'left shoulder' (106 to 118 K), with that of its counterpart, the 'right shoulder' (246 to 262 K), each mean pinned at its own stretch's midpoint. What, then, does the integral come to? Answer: 0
